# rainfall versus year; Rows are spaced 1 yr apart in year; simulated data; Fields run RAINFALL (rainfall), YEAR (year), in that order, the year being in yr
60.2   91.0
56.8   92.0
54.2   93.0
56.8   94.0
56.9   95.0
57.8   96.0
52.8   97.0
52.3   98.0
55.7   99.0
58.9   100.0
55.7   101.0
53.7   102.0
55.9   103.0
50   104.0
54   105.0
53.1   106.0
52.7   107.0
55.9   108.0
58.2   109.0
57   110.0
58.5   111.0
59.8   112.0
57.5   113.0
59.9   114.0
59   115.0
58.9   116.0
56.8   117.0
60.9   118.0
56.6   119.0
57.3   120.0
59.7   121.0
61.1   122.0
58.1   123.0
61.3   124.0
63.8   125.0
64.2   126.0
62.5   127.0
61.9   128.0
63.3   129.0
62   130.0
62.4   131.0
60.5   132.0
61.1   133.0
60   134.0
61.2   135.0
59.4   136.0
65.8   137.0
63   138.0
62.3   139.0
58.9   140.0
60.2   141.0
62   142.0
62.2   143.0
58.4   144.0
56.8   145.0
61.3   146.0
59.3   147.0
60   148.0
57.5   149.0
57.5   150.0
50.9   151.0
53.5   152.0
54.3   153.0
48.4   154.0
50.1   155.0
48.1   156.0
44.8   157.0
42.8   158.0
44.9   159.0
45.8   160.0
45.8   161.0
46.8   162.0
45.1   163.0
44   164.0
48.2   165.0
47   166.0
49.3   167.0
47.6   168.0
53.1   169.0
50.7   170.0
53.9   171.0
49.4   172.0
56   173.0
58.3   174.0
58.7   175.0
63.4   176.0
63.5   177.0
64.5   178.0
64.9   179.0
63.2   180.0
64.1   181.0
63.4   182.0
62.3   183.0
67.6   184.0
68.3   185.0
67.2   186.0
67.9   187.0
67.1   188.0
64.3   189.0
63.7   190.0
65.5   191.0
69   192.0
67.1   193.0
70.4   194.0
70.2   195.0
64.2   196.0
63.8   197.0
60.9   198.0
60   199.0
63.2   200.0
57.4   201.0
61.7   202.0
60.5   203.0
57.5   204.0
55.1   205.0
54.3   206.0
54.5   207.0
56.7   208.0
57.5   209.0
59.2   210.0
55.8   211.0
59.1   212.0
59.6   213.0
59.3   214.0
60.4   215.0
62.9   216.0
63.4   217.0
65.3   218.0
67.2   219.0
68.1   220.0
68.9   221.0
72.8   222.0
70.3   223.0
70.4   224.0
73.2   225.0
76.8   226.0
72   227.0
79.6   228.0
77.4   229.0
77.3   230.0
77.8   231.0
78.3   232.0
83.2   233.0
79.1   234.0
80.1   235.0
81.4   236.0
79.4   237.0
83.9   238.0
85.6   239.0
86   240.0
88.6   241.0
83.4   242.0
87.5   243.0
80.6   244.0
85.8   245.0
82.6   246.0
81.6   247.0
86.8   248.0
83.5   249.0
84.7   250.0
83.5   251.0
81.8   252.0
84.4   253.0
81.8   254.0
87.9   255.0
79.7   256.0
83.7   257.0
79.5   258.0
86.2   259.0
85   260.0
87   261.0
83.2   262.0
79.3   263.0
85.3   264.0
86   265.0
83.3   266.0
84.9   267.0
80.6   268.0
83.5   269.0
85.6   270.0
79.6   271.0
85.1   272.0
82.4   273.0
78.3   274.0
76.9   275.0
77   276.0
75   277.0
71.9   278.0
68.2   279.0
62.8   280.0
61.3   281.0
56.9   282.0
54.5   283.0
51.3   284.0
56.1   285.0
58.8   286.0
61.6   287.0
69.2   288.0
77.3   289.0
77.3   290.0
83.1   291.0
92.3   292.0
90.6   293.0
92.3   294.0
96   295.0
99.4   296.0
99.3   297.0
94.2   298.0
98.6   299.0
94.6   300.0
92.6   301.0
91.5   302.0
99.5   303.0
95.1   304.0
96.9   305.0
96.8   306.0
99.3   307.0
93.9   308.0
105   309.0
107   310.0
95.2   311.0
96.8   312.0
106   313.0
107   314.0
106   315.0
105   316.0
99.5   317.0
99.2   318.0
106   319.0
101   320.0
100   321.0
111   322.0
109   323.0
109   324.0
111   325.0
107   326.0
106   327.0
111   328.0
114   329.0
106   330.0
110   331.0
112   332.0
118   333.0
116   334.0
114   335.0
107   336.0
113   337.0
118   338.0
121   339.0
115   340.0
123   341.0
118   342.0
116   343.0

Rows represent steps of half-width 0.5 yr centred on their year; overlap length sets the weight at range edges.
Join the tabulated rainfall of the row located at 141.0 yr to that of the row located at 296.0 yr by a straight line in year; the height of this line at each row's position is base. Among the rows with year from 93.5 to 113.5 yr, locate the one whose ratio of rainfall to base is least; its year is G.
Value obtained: 104.0 yr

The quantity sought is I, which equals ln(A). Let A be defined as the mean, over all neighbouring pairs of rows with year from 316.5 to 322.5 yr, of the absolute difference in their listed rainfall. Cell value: 1.57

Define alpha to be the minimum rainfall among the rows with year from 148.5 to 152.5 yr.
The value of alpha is 50.9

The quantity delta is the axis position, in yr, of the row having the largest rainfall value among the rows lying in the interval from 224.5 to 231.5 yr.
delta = 228.0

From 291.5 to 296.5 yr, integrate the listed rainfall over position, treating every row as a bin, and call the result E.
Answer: 471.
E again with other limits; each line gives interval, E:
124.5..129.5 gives 316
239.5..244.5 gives 426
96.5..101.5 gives 275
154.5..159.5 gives 231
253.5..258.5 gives 413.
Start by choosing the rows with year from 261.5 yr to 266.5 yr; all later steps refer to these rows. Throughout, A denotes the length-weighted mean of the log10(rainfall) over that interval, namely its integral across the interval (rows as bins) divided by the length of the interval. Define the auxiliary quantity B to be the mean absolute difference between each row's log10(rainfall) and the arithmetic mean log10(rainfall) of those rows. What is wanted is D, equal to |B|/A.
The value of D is 0.0048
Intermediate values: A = 1.92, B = 0.009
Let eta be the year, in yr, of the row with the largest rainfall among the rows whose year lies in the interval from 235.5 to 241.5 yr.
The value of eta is 241.0 yr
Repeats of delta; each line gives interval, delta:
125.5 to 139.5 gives 137.0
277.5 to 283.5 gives 278.0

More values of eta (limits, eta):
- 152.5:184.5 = 184.0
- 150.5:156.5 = 153.0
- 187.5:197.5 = 194.0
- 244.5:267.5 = 255.0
